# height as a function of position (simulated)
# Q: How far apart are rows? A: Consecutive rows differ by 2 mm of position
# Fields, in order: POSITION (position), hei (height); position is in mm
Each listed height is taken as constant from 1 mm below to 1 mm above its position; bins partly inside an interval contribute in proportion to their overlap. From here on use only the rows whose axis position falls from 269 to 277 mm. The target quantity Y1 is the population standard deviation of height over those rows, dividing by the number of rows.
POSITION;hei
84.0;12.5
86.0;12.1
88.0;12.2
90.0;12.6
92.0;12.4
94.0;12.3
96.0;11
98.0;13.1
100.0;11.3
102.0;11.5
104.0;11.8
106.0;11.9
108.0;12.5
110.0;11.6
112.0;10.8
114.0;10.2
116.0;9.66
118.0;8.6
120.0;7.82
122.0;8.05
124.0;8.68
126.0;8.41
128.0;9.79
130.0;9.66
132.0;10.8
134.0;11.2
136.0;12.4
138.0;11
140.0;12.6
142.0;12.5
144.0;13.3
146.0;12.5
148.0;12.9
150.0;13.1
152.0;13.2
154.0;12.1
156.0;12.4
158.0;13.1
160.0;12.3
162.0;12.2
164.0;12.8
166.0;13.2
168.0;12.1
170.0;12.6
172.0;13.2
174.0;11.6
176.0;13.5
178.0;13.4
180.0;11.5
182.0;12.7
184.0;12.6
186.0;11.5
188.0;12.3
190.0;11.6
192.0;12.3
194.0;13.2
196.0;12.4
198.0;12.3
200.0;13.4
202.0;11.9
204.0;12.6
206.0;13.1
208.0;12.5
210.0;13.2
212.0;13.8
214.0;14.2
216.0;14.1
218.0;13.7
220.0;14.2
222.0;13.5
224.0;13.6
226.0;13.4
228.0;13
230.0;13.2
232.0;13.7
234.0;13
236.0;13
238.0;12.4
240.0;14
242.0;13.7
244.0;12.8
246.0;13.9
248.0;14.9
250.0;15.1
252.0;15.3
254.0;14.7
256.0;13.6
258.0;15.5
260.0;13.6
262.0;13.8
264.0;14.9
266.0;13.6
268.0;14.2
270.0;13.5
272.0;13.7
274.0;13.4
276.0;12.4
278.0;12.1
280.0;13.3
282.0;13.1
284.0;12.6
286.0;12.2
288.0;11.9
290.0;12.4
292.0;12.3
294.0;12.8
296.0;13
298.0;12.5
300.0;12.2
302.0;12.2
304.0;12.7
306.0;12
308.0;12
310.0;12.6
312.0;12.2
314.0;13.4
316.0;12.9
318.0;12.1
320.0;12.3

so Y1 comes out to 0.50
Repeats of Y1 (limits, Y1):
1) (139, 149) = 0.31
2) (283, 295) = 0.29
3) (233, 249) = 0.76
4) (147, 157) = 0.42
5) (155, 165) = 0.34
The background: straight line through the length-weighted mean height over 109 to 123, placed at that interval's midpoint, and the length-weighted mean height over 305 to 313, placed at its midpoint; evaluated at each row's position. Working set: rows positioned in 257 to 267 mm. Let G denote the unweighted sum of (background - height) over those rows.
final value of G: -14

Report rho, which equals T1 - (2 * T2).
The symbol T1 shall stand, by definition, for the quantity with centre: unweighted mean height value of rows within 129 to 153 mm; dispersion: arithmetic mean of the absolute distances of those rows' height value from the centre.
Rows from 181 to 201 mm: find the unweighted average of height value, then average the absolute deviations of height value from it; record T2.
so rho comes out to 0.1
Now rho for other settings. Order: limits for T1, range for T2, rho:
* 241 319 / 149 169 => 0.0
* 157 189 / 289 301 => 0.0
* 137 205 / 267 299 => -0.6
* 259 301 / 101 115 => -0.5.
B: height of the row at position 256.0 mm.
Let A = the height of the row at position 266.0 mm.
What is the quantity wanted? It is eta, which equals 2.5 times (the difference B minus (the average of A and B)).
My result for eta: 0.0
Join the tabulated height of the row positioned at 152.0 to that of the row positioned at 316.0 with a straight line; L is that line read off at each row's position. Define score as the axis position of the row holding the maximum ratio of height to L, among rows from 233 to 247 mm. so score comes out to 240.0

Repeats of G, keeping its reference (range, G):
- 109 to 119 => -3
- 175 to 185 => -12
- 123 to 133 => 1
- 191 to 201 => -10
